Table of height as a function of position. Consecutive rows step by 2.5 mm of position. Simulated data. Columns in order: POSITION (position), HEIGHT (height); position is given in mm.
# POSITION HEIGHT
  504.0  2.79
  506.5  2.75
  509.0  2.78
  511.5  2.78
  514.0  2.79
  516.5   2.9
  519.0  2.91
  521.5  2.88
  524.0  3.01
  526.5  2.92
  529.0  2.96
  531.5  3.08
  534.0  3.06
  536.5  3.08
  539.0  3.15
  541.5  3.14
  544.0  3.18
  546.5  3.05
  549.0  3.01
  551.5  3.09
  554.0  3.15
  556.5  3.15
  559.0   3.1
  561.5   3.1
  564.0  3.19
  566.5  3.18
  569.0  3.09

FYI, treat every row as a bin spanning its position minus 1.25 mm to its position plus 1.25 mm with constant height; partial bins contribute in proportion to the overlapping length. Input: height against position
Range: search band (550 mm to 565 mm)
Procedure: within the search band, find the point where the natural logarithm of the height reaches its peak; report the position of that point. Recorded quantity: 564.0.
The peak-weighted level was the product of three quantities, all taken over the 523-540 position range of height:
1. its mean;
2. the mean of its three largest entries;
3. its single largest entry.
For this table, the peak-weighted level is 29.7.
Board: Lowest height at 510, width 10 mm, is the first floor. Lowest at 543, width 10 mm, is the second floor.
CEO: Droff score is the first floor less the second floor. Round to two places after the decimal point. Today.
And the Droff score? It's -0.30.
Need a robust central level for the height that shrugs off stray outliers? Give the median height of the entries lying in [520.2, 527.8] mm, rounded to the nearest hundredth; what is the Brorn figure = 2.92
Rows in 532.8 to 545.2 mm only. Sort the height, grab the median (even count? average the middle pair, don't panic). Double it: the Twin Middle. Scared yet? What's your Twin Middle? 6.28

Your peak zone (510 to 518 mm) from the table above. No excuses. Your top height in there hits 2.9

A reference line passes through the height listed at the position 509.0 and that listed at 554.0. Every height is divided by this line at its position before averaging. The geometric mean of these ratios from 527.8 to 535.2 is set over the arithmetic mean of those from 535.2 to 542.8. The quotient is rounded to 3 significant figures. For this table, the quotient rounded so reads 0.991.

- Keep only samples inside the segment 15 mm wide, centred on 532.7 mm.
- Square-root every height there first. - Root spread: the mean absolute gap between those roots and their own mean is 0.020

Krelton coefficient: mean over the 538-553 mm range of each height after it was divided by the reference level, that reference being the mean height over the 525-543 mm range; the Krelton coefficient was 1.02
